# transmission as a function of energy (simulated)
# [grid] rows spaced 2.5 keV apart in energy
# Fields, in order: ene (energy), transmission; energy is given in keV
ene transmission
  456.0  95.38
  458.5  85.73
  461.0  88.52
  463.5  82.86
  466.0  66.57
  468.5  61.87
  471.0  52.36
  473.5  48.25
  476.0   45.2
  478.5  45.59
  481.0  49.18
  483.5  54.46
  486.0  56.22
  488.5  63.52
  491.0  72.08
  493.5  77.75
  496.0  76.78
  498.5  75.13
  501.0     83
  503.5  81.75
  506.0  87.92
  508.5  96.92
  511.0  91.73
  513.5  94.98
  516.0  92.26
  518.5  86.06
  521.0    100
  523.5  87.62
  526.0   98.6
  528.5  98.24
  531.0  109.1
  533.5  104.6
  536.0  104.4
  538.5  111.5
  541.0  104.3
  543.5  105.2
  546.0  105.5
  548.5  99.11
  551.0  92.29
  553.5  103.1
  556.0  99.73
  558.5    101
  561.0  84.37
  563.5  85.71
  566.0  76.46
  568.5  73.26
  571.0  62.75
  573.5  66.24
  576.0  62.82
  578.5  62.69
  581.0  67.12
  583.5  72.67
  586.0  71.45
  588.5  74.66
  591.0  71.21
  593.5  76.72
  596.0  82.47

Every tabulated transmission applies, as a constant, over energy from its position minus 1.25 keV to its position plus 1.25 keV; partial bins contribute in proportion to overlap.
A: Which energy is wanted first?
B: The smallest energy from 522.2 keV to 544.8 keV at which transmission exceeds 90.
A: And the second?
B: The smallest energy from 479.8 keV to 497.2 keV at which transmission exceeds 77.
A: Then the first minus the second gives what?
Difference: 32.5 keV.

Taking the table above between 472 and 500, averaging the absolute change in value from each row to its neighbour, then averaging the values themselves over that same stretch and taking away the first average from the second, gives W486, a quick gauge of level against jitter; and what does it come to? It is 57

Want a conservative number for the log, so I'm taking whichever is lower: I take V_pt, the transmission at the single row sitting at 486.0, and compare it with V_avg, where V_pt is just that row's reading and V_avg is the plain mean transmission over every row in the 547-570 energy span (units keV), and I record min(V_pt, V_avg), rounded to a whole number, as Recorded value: 56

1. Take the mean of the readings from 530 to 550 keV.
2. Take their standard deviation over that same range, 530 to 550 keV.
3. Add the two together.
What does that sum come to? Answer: 109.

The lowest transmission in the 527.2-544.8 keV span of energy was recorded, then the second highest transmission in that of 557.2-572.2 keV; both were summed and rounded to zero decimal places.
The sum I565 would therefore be 184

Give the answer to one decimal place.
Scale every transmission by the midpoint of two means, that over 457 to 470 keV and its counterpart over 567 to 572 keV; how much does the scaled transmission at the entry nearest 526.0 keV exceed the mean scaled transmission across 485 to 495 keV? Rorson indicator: 0.4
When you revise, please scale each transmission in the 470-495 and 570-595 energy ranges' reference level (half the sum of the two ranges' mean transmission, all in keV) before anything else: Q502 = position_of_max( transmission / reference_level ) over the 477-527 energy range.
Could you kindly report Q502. 521.0 keV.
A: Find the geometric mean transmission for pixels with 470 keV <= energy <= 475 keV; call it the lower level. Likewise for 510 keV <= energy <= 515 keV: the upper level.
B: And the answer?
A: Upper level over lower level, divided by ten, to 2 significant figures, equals 0.19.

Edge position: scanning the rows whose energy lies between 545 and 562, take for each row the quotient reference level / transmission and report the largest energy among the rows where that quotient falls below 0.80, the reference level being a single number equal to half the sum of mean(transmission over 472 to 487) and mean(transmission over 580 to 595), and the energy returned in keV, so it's 561.0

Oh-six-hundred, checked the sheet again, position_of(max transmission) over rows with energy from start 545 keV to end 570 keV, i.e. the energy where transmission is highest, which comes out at 546.0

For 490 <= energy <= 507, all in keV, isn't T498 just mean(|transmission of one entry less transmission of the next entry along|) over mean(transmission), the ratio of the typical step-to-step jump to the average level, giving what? 0.050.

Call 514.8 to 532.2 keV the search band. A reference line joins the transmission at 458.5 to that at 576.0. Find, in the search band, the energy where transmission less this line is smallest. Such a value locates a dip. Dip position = 518.5 keV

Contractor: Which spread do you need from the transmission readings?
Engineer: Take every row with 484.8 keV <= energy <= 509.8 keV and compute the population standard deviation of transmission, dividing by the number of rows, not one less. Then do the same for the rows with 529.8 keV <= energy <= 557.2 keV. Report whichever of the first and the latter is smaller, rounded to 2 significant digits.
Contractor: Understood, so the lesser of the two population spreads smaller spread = 4.9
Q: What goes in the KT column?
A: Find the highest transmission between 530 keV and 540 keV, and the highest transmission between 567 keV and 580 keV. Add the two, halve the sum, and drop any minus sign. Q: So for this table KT 92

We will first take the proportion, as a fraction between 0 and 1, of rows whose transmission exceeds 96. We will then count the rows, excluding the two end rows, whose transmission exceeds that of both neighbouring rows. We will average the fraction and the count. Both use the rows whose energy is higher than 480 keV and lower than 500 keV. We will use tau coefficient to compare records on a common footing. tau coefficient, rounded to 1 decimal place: 0.5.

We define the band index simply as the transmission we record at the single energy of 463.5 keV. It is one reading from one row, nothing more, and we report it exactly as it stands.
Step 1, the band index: 82.86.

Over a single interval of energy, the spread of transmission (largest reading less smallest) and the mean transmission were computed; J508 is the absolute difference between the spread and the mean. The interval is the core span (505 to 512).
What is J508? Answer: 83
